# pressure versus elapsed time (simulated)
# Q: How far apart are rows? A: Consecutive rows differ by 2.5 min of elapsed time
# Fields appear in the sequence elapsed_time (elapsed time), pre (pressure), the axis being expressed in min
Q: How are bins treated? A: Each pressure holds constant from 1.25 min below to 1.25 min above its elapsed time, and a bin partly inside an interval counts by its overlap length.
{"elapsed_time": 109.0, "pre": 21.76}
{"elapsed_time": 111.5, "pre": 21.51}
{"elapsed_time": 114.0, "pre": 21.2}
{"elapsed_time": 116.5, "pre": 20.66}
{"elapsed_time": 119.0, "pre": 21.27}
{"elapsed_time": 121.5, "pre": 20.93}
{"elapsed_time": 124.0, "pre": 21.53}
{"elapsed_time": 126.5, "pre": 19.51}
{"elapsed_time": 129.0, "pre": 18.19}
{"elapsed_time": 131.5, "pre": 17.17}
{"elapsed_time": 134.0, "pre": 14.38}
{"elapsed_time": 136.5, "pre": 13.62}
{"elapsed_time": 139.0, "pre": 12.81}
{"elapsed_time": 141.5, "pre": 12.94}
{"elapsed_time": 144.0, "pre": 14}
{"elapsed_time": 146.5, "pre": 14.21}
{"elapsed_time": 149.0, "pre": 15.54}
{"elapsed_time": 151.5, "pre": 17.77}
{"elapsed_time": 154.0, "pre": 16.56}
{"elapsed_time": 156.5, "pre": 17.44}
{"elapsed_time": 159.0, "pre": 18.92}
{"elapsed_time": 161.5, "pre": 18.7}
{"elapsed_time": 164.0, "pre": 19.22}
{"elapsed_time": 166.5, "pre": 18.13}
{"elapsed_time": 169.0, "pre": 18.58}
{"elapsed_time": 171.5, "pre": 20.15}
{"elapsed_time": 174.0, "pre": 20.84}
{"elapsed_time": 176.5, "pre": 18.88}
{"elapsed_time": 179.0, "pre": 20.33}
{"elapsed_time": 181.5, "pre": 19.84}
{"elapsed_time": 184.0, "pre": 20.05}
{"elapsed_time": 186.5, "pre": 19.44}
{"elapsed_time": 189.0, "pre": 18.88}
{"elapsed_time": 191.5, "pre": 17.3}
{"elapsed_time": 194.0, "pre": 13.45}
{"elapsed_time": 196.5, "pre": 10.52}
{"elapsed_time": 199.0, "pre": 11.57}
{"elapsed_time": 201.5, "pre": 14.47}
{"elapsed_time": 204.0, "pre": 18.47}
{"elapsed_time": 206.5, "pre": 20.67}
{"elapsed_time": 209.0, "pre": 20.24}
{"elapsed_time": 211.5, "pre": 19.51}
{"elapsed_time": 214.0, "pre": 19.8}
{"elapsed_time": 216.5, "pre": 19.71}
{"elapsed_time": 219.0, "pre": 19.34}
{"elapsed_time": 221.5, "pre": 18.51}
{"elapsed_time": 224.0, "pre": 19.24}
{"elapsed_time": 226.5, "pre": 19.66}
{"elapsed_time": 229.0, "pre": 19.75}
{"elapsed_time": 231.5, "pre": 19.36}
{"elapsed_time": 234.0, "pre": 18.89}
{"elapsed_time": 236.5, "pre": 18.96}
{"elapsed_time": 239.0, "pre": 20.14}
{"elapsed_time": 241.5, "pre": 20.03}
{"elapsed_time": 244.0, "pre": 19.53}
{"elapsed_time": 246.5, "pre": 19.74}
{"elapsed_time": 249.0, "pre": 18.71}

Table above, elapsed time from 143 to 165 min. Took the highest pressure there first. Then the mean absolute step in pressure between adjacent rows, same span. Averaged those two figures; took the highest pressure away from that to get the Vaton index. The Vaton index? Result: -9.1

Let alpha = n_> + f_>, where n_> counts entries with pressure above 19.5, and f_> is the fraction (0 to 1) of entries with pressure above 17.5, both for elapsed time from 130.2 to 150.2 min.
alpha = 0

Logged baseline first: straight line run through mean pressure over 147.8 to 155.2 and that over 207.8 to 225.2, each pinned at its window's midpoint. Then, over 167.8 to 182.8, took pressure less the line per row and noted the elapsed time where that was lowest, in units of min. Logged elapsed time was 176.5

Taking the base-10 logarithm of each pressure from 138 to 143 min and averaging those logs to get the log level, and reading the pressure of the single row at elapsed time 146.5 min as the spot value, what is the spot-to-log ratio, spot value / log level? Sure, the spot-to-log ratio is 12.8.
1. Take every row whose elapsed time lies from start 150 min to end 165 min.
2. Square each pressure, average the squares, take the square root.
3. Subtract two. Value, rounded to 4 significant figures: 16.13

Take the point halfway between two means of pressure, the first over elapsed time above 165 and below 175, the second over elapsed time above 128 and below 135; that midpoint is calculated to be 18.0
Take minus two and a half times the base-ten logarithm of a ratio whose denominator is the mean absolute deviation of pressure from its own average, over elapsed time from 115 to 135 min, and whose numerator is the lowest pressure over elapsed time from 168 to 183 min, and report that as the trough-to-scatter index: -2.4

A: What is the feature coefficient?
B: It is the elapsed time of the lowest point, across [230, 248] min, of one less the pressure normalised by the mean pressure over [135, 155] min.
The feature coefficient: 239.0 min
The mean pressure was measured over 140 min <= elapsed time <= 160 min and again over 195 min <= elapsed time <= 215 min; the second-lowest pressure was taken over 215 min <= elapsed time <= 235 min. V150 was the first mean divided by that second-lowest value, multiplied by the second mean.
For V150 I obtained 14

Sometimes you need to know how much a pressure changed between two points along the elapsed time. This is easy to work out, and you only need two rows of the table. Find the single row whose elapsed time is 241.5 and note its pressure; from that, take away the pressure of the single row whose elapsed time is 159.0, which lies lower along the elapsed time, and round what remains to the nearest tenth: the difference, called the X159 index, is 1.1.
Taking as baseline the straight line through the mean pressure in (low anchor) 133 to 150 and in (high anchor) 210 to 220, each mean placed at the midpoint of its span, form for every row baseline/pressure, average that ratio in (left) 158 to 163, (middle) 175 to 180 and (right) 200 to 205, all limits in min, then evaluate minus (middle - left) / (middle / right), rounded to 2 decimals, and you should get -0.05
